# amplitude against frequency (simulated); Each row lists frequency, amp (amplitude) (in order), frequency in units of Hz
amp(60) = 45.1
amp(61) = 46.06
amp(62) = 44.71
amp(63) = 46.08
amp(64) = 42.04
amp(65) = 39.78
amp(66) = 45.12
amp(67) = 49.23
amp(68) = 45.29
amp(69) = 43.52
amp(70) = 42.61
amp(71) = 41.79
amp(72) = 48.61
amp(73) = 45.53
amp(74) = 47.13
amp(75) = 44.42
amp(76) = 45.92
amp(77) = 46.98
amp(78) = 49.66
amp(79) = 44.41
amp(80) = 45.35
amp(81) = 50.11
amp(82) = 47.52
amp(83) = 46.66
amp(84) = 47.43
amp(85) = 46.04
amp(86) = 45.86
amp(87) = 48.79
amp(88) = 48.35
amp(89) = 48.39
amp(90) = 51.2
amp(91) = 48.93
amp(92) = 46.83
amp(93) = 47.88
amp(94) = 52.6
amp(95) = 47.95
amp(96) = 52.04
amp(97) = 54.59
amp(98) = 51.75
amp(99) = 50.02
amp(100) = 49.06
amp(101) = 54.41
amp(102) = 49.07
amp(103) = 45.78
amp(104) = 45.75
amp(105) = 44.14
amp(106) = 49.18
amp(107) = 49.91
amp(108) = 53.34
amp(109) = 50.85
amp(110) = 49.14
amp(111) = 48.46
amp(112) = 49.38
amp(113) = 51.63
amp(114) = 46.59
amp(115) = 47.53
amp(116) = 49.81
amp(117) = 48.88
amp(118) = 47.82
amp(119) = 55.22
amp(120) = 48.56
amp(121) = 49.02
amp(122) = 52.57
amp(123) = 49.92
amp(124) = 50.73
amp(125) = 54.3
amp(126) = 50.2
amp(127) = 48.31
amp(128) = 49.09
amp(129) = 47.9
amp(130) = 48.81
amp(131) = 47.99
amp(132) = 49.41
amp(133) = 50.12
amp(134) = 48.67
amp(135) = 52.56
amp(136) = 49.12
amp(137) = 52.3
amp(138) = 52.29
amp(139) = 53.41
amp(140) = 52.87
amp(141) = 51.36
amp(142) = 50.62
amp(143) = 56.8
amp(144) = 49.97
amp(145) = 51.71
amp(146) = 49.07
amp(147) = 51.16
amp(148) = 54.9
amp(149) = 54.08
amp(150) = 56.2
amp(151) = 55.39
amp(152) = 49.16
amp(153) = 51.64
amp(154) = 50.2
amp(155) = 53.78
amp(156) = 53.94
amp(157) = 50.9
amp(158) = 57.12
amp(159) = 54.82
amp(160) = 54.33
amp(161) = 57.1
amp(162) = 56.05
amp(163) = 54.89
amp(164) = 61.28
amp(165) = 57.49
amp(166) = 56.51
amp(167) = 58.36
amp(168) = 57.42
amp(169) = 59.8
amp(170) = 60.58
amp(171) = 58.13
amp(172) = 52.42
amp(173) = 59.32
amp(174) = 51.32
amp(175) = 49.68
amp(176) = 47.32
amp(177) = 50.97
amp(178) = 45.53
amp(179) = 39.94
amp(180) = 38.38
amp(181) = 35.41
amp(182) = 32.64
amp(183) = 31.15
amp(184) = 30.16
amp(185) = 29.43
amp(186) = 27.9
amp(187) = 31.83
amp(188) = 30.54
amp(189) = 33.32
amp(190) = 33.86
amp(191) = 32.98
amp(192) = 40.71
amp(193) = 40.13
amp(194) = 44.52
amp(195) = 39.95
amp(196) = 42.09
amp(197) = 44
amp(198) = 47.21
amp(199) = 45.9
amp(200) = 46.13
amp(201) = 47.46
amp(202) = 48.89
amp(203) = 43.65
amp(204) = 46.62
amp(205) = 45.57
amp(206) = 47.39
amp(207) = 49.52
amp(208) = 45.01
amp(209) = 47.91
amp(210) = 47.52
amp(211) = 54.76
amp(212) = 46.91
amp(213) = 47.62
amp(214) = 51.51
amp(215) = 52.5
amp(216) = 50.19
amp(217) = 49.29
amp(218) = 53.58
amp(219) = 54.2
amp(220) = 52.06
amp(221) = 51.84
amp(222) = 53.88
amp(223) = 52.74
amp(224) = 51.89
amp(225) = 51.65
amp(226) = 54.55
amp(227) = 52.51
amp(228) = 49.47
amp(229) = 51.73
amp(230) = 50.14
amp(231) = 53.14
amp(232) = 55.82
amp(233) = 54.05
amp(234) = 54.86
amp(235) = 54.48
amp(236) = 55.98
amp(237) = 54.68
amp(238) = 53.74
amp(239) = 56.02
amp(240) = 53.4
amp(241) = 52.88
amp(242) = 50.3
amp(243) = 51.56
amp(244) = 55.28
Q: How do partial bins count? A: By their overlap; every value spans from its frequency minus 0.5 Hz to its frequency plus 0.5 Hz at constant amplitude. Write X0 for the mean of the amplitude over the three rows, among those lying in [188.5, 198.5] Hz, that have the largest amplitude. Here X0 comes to 45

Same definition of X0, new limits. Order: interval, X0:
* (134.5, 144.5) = 54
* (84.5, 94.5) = 51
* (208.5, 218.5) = 54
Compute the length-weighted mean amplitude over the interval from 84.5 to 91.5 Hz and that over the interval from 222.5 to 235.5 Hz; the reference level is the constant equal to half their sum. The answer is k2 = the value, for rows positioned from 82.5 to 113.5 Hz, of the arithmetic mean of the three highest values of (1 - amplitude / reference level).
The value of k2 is 0.11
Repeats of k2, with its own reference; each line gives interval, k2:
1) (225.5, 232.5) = 0.00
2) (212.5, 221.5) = 0.03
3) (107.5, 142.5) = 0.06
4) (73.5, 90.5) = 0.11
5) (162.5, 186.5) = 0.42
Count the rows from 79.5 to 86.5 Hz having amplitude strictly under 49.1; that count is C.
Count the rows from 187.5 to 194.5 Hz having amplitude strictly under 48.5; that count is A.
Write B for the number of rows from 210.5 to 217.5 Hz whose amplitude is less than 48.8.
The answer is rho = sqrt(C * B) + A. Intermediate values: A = 7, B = 2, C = 6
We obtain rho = 10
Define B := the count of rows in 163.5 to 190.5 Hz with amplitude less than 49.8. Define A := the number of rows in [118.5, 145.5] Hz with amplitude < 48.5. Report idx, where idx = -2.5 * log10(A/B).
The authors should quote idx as 1.7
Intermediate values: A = 3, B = 15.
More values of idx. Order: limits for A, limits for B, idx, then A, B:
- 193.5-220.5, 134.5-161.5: -1.9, 17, 3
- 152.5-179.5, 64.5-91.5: 2.3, 3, 25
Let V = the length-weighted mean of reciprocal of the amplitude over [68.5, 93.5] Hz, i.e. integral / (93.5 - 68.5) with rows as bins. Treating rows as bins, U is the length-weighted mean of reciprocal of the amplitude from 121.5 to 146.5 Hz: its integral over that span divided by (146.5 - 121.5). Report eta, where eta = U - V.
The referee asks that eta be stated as -0.0017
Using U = 0.0197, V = 0.0214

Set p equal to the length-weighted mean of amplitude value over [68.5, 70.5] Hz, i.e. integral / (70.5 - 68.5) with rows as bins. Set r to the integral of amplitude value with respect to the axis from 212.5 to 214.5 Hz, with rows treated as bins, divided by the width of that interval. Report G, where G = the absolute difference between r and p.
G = 6.5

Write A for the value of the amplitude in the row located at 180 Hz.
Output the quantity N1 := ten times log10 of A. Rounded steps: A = 38.38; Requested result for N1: 15.8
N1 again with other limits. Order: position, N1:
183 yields 14.9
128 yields 16.9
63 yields 16.6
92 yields 16.7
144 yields 17.0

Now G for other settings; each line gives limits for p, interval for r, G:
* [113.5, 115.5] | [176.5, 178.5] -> 1.2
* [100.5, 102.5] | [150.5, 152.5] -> 0.5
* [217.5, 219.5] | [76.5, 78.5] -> 5.6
